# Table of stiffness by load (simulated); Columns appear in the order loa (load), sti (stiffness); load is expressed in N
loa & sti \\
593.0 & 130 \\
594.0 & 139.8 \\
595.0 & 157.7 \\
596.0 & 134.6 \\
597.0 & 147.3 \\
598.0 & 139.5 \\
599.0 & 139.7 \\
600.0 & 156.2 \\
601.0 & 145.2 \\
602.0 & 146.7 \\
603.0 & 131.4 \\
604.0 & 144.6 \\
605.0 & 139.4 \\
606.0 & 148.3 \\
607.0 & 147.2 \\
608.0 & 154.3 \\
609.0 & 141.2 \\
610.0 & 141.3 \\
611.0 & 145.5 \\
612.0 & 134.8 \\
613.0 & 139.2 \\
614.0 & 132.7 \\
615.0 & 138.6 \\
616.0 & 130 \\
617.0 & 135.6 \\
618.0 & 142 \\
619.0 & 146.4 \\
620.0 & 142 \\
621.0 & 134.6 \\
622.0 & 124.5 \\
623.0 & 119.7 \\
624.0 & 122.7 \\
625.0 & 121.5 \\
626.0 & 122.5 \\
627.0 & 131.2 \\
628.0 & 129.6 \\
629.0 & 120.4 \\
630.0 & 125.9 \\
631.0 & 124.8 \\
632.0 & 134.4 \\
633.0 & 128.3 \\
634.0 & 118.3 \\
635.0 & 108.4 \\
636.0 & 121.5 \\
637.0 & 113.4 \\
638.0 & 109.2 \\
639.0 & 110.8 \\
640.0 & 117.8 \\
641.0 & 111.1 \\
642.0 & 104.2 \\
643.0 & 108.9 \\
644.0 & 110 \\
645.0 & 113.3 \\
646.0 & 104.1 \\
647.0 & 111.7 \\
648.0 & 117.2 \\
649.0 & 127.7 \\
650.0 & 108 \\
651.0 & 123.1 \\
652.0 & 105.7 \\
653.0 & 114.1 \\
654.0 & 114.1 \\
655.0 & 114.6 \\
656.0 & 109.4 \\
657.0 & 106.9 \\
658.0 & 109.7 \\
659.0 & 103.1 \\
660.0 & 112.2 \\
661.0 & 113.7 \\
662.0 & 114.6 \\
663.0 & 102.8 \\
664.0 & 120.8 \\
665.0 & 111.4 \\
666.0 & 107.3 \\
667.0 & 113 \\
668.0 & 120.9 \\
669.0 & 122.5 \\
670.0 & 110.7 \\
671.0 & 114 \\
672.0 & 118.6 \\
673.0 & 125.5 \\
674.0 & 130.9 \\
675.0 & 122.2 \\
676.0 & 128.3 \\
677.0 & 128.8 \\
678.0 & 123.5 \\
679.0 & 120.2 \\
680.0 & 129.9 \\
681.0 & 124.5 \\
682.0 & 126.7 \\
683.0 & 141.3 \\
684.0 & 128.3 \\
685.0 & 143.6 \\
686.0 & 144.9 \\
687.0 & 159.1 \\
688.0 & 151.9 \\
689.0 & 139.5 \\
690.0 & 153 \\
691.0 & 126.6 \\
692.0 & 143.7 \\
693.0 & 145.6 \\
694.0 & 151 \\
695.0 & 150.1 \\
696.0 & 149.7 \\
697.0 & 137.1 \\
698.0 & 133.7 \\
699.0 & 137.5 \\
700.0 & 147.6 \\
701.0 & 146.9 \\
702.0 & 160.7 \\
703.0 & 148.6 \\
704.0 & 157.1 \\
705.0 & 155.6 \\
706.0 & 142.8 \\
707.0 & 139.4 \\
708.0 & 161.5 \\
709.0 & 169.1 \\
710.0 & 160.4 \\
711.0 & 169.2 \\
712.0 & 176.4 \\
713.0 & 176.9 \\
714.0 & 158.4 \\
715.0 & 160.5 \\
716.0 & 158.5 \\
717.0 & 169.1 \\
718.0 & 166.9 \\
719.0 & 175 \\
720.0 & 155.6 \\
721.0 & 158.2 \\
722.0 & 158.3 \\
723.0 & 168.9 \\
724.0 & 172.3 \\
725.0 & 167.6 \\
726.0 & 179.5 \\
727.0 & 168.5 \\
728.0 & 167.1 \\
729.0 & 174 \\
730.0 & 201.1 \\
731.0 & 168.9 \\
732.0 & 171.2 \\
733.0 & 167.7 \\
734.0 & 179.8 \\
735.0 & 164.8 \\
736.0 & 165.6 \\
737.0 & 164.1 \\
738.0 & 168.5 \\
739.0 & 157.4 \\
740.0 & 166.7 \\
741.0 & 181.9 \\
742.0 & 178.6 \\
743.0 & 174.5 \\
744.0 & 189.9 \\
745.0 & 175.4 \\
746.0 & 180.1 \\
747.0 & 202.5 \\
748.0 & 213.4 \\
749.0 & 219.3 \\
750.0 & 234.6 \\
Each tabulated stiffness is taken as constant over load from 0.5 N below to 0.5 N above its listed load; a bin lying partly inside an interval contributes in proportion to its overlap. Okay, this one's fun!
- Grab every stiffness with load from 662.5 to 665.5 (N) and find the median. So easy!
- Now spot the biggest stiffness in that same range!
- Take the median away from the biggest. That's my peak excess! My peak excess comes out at 9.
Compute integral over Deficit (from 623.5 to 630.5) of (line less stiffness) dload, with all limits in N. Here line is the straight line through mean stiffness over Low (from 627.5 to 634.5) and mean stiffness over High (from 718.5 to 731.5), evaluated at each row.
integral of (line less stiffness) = -5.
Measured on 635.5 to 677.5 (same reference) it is 989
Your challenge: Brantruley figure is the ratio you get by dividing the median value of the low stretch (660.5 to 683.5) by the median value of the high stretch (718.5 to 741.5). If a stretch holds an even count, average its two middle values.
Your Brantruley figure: 0.72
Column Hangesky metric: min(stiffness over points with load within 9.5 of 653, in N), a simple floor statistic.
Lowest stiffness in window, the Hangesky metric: 103.1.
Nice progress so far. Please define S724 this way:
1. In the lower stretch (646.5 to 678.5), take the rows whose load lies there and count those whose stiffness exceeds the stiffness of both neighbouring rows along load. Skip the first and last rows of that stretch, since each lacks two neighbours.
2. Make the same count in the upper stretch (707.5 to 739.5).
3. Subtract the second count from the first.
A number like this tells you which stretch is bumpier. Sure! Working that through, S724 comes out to -3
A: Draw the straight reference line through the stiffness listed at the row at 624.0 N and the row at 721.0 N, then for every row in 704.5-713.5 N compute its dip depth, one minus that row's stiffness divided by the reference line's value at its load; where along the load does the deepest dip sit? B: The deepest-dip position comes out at 707.0 N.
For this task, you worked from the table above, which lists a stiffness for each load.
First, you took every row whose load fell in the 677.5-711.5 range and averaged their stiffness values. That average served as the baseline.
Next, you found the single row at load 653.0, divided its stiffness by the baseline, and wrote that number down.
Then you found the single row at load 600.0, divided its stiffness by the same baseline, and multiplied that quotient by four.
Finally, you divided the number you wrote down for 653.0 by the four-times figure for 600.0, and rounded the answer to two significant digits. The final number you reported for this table 0.18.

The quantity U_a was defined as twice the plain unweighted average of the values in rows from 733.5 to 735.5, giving 345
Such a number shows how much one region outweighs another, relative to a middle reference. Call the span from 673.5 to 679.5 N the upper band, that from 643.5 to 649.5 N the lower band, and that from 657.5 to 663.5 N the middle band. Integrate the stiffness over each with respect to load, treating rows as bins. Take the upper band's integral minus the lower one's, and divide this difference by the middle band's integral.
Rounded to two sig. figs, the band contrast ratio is 0.11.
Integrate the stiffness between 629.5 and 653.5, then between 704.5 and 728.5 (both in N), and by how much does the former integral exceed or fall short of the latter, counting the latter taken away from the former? -1164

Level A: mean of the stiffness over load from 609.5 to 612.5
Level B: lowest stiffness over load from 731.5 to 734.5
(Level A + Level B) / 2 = 154.1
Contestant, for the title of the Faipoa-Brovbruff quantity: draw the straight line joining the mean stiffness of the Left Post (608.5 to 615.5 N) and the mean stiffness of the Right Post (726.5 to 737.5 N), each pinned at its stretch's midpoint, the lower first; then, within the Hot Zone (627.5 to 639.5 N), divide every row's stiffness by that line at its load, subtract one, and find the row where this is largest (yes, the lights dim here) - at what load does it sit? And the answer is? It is 632.0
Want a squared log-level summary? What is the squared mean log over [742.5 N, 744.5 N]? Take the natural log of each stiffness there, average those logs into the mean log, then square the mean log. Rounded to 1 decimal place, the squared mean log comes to 27.1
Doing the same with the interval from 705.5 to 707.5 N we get 24.5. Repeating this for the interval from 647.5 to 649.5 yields 23.1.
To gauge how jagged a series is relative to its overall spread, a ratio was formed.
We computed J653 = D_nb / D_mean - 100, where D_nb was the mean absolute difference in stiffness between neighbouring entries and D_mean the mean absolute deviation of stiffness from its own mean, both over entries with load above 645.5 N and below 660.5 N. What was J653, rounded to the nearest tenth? -98.4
